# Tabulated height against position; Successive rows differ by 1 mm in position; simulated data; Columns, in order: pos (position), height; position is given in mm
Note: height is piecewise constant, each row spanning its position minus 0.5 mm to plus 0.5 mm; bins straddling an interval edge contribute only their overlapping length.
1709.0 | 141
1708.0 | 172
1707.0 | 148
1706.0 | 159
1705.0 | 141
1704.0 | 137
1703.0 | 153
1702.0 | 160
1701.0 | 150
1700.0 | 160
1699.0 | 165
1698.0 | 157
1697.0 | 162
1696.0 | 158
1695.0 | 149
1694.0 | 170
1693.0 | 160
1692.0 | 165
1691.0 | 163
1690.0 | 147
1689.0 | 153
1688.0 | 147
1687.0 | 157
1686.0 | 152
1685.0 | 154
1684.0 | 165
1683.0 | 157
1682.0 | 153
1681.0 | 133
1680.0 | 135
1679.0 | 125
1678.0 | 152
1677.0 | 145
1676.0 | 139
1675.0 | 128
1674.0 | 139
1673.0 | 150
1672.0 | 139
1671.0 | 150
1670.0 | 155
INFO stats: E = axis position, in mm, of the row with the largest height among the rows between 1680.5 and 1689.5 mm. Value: 1684.0 mm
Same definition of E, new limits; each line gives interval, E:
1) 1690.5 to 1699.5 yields 1694.0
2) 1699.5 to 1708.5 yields 1708.0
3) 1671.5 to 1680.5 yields 1678.0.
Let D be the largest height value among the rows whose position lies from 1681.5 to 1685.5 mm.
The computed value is 165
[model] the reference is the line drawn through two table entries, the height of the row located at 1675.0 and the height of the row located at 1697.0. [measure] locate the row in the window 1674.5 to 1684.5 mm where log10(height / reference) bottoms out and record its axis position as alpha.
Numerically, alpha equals 1679.0 mm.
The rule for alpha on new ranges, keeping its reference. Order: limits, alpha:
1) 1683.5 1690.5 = 1690.0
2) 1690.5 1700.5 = 1695.0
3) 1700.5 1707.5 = 1704.0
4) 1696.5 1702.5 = 1701.0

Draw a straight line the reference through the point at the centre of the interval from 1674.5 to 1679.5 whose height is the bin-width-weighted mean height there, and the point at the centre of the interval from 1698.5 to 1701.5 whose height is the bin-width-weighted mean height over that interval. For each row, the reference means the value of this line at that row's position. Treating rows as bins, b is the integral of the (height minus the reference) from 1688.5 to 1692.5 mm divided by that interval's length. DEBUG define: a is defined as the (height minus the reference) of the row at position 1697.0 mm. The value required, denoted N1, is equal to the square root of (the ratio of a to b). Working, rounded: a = 6.3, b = 7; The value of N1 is 0.9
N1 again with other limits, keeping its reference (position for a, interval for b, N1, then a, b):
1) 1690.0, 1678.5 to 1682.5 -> 0.7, -2.4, -4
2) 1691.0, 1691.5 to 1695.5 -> 1.2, 12.7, 8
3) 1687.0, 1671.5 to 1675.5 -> 1.5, 10.3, 4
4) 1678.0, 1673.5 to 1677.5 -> 3.2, 13.3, 1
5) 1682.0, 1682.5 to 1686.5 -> 0.9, 10.7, 13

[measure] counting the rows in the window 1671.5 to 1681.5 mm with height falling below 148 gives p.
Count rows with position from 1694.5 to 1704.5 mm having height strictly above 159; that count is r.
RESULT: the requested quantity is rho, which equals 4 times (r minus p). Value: -16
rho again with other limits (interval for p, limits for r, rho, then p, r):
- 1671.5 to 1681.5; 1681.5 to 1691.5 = -24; 8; 2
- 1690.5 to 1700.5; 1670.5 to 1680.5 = 0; 0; 0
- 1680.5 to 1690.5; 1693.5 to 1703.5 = 8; 3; 5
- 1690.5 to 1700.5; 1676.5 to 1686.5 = 4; 0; 1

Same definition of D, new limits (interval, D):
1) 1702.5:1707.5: 159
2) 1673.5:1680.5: 152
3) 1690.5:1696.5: 170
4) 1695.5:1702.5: 165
